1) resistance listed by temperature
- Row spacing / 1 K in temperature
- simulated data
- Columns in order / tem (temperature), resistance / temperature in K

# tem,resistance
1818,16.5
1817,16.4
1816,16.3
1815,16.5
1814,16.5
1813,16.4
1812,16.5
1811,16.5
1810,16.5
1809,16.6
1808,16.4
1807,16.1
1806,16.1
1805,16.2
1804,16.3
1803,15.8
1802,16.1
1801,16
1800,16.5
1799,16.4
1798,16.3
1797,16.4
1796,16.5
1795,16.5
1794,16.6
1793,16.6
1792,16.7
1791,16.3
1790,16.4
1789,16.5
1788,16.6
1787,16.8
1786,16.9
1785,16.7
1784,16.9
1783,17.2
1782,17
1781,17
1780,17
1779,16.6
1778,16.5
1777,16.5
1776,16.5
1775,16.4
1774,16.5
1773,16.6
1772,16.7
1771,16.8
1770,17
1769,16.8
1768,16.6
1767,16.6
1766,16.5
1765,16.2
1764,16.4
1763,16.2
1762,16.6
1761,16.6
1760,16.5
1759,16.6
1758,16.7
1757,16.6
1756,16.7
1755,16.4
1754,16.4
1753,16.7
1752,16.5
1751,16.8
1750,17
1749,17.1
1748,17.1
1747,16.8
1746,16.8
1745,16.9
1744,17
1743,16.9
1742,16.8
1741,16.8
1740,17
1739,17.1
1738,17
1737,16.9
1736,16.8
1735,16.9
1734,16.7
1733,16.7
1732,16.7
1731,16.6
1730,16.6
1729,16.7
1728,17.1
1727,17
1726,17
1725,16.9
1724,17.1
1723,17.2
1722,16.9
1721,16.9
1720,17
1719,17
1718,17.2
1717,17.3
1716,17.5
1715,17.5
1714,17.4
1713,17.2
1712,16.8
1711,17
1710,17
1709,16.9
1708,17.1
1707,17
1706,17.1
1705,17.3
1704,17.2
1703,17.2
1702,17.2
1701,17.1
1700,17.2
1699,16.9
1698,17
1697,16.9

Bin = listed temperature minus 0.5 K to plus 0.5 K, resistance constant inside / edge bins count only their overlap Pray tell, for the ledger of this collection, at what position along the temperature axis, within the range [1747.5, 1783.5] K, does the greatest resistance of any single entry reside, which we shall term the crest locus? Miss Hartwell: 1783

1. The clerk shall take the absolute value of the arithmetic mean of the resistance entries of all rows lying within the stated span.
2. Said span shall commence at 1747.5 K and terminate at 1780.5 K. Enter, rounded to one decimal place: 16.6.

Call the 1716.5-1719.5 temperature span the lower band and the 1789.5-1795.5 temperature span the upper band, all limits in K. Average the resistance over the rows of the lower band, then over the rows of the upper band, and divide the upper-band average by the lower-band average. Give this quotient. 0.962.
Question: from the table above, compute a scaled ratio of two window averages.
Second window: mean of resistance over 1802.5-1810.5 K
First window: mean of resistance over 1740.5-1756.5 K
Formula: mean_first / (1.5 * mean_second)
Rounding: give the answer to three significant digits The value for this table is 0.689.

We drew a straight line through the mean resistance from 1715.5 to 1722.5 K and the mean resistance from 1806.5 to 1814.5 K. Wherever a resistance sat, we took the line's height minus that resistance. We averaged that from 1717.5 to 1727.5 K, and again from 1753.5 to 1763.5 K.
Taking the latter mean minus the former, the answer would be 0.22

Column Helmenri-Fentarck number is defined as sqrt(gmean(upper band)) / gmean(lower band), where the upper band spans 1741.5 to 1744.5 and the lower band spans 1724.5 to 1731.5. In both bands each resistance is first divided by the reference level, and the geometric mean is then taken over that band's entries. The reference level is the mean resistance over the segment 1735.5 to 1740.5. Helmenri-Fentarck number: 1.01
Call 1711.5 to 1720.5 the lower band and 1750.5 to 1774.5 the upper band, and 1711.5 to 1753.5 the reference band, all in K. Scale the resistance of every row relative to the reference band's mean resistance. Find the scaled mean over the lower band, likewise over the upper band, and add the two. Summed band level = 1.99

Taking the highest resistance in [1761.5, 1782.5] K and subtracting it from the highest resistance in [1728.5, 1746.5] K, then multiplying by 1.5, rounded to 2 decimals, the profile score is 0.15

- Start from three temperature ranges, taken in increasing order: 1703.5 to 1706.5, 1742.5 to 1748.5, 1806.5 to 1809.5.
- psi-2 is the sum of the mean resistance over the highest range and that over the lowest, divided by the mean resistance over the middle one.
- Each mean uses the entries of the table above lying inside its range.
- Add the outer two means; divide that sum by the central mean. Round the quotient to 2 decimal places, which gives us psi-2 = 1.98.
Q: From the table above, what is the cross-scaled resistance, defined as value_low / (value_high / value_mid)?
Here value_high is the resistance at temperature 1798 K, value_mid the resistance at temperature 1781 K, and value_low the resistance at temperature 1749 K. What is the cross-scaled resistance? 17.83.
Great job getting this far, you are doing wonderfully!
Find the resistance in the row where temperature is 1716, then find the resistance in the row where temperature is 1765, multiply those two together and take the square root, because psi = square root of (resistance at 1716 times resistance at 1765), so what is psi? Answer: 16.84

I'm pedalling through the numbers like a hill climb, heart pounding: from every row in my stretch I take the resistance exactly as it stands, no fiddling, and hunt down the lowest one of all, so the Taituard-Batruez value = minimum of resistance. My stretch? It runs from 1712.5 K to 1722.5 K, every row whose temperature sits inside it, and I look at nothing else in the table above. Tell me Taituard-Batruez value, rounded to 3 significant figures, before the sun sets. 16.9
